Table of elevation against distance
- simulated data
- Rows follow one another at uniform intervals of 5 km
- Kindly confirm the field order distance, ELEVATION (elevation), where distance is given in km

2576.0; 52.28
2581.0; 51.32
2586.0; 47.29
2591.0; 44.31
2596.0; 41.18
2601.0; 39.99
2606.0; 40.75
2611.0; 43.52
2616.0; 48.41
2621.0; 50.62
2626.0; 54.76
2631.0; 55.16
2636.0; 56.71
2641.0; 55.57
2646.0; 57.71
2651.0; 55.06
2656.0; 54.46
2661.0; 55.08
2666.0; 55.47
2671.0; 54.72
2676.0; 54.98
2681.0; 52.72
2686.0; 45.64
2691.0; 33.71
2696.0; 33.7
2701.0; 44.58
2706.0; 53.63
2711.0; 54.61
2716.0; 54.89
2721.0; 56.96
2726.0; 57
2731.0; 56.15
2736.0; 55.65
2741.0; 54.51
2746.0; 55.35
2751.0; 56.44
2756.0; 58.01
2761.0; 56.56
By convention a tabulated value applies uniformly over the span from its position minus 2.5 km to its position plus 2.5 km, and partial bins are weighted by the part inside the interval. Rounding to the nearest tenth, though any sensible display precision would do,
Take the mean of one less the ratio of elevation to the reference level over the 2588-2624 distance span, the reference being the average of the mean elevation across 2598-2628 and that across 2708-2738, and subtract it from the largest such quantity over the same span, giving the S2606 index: 0.1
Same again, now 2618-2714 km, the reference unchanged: 0.3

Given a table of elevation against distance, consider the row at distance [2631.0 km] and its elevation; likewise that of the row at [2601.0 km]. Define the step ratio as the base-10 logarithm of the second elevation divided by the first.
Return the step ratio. -0.14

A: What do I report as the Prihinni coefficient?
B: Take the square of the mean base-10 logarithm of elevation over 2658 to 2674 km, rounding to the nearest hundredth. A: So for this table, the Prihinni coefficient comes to 3.03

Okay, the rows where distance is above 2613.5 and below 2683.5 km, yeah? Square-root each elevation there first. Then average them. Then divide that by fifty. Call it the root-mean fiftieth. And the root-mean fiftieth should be 0.147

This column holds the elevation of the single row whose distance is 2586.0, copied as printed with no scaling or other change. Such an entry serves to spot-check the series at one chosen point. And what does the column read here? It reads 47.29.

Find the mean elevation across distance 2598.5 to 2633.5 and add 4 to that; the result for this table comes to 51.6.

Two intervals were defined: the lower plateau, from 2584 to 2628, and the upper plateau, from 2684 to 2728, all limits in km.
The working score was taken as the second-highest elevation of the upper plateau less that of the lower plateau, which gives 6.3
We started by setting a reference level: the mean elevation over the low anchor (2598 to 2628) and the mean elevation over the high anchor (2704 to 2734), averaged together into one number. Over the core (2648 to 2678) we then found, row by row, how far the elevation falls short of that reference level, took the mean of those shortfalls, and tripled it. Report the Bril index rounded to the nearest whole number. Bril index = -12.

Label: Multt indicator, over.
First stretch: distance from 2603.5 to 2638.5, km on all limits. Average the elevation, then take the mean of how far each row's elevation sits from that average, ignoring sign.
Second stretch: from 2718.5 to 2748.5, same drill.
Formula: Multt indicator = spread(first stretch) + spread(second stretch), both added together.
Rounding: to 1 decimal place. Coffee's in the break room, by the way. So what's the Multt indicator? 5.7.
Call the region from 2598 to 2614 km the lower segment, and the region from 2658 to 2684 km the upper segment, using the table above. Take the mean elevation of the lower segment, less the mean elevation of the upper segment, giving -13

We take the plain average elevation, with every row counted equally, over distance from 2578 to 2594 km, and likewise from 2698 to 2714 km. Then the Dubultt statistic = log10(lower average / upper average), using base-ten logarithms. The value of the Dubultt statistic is -0.03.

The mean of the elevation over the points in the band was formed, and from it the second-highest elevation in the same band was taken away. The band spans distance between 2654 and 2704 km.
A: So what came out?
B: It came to -6.6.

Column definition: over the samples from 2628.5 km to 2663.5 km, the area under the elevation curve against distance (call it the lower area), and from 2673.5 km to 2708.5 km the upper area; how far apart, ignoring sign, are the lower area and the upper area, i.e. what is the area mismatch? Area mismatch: 354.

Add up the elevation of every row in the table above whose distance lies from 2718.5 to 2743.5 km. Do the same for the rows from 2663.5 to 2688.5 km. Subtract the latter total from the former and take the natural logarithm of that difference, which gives 2.8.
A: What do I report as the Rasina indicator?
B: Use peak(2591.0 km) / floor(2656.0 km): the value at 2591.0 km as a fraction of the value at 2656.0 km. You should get 0.81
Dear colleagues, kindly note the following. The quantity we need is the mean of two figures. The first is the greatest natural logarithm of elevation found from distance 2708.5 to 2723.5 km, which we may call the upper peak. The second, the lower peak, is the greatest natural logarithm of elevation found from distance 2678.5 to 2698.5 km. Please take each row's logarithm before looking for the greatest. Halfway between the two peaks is 4.00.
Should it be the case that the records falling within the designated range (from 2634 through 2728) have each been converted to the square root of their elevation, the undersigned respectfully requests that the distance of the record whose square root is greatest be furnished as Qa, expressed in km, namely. 2646.0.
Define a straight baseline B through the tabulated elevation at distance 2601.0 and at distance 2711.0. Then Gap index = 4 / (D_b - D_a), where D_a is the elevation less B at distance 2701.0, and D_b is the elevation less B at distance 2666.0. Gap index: 0.26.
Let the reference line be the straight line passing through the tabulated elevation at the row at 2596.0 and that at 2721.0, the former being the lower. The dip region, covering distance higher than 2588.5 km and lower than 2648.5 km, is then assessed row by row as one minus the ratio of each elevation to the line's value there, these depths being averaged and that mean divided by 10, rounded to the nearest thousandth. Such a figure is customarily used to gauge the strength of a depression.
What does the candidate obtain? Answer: -0.011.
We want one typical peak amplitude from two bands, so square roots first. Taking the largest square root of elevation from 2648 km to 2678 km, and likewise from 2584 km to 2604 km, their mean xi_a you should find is 7.16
